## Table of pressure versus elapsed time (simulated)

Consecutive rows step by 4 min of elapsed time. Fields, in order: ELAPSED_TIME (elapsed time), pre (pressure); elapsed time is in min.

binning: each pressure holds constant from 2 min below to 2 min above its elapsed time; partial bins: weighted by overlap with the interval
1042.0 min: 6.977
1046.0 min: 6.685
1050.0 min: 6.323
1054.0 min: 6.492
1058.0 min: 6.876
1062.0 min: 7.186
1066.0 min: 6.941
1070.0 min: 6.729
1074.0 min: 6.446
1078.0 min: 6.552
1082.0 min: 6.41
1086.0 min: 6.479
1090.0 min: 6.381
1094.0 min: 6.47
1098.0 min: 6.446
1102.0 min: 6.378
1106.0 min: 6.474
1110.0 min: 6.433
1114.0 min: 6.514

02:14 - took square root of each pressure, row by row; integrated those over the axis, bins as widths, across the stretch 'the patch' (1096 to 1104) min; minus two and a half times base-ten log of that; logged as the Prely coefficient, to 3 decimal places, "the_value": -3.266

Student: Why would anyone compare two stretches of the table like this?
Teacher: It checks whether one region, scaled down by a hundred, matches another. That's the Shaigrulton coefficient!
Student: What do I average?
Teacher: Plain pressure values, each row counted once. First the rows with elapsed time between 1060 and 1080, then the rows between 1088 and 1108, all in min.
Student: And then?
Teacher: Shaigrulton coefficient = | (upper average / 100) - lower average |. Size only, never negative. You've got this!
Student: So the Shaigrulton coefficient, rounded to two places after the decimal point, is 6.71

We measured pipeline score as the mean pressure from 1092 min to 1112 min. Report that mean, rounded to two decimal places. 6.44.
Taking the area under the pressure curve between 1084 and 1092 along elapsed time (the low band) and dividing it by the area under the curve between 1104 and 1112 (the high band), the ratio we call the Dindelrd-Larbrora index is 1.00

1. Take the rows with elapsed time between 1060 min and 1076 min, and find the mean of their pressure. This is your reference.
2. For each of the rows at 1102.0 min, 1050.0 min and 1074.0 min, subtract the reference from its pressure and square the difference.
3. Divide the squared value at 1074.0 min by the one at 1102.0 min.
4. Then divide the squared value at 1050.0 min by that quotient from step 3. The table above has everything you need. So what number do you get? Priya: 0.35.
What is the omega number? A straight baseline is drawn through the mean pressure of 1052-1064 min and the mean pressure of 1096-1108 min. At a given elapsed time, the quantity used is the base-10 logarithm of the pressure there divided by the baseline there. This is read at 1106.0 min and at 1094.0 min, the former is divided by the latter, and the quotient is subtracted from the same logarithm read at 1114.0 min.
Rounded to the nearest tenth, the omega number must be 2.1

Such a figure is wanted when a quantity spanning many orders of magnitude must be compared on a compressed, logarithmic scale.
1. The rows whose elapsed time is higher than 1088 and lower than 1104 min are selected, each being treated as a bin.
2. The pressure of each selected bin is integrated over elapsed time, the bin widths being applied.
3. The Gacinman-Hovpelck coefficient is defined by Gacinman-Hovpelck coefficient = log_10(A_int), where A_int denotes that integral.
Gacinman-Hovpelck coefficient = 2.0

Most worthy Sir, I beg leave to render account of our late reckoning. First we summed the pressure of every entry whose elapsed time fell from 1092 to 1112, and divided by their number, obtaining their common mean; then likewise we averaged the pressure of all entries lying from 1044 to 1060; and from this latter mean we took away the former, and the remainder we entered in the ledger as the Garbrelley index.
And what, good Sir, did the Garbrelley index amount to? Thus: 0.15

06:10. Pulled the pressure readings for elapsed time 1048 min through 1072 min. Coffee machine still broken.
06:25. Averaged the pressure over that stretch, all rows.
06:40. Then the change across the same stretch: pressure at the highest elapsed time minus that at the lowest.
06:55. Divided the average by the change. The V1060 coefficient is 17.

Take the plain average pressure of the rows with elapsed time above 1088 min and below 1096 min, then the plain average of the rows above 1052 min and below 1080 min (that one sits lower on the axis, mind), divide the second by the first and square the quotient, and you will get 1.10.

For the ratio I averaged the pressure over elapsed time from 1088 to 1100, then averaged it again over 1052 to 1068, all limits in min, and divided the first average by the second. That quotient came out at 0.936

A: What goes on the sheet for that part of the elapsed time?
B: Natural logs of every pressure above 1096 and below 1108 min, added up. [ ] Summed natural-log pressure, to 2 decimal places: 5.58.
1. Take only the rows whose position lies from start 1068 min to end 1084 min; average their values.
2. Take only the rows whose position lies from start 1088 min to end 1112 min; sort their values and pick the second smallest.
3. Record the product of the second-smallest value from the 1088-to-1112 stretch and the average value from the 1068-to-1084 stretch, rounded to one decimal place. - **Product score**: 41.7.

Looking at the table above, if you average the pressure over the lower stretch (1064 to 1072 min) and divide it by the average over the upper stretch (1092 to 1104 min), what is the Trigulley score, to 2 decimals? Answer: 1.06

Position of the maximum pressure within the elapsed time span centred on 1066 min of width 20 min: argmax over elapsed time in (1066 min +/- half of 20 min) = 1062.0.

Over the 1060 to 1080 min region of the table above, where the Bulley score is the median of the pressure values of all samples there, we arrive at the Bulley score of 6.73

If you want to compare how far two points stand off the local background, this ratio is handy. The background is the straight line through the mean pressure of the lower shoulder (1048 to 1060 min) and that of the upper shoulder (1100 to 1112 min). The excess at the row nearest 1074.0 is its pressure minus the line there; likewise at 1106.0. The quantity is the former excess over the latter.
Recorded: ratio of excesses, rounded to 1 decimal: -1.4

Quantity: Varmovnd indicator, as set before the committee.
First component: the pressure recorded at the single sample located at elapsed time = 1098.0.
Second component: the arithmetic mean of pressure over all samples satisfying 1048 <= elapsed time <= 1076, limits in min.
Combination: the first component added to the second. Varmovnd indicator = 13.2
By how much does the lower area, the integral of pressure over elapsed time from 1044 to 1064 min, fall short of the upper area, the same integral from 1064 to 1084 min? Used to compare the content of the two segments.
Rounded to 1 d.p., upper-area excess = -1.9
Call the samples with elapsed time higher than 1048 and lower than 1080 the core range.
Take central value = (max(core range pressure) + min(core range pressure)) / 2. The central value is 6.8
